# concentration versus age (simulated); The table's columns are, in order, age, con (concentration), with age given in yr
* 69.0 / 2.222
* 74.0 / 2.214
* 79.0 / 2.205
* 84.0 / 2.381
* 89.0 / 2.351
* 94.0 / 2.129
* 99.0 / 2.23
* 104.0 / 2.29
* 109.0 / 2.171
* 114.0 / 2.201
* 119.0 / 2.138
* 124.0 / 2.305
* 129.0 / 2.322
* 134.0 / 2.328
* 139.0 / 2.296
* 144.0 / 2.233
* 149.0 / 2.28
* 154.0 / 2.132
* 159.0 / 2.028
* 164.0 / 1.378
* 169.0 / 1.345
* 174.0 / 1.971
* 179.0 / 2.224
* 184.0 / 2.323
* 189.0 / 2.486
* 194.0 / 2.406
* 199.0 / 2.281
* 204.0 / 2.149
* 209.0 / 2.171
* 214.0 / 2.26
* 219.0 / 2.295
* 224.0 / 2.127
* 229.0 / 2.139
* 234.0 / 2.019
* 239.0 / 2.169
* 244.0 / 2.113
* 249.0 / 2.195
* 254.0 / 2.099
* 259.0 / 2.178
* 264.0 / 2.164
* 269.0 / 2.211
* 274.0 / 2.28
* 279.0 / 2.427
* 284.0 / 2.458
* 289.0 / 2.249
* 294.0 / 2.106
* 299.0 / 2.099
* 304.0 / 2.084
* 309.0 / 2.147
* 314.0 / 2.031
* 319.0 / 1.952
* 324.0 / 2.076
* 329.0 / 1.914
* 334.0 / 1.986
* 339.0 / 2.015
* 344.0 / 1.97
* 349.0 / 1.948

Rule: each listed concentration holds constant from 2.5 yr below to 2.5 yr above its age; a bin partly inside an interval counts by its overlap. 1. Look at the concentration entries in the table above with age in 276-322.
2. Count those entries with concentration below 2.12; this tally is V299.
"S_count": 5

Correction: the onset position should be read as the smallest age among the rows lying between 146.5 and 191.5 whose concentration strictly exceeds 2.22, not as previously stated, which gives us 149.0 yr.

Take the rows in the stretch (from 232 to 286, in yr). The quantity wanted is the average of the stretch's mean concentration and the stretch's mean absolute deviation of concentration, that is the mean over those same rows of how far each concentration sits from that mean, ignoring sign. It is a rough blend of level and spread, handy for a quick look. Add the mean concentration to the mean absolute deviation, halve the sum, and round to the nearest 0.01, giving 1.15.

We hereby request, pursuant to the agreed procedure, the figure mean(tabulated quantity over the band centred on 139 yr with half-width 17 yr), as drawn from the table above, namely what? 2.27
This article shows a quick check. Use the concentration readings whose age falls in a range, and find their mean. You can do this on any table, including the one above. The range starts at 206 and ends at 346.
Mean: 2.14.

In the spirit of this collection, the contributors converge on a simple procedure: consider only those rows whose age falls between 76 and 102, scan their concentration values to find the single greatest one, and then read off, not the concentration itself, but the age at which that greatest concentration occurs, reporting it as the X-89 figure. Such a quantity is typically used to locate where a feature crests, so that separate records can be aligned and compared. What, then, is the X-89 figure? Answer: 84.0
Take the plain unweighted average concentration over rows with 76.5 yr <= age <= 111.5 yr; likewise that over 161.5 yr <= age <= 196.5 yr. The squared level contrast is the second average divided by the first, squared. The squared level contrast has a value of 0.80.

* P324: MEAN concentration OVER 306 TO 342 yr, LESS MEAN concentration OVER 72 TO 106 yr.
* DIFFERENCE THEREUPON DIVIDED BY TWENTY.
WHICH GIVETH -0.012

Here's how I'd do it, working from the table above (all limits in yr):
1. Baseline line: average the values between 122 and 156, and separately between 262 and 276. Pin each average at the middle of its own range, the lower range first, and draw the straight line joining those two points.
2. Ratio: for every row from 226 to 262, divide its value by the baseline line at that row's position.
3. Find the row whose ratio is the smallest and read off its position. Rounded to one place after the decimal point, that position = 234.0 yr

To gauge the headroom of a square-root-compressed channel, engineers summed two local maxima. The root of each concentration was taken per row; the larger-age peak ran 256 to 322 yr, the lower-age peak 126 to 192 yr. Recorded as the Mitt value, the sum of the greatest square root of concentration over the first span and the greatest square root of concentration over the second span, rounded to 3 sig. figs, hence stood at 3.14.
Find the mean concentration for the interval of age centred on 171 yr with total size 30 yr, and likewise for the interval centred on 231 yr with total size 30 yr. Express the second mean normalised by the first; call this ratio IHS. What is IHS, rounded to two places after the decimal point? 1.14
